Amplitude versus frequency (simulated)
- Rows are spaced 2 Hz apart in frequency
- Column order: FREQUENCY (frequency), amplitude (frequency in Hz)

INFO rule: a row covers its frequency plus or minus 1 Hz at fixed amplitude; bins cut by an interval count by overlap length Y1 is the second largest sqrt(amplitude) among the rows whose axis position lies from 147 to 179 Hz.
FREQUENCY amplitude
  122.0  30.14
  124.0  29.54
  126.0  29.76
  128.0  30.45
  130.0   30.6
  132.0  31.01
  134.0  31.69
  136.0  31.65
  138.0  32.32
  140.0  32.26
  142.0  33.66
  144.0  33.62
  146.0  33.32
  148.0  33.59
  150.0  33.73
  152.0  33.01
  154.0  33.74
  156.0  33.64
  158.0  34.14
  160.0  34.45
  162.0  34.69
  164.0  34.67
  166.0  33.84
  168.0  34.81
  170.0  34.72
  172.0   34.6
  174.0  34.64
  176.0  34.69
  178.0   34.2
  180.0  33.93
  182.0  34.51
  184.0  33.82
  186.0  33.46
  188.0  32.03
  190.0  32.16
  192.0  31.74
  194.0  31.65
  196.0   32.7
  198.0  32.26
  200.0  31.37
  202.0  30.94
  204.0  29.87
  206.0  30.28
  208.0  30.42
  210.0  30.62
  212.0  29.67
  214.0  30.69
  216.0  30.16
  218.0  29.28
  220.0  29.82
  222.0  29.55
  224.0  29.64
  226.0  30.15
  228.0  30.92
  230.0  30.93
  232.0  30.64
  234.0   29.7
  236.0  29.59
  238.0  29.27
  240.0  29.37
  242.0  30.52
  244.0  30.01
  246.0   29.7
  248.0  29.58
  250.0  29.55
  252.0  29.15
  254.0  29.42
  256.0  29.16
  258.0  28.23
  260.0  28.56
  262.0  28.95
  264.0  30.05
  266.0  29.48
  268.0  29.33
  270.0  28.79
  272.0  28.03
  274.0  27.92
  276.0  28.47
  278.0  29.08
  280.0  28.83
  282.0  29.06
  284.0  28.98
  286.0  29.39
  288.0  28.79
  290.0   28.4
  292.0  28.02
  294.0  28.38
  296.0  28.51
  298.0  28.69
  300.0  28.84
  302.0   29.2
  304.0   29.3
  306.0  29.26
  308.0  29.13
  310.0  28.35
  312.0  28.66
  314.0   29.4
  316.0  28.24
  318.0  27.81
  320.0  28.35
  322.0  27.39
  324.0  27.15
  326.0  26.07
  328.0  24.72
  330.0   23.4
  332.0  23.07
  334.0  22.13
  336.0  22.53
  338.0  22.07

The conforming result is 5.89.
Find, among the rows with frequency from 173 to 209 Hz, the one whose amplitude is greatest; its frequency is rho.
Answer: 176.0 Hz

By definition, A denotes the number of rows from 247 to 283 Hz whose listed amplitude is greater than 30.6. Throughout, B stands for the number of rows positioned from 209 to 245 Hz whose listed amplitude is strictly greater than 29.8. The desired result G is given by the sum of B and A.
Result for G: 10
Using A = 0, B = 10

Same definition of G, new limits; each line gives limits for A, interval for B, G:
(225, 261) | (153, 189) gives 21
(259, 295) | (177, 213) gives 17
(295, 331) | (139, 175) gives 18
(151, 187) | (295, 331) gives 18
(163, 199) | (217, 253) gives 25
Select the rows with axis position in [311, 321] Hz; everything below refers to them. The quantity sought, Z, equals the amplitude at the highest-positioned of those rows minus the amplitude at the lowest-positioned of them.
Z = -0.3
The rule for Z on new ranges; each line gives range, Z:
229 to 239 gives -1.7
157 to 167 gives -0.3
